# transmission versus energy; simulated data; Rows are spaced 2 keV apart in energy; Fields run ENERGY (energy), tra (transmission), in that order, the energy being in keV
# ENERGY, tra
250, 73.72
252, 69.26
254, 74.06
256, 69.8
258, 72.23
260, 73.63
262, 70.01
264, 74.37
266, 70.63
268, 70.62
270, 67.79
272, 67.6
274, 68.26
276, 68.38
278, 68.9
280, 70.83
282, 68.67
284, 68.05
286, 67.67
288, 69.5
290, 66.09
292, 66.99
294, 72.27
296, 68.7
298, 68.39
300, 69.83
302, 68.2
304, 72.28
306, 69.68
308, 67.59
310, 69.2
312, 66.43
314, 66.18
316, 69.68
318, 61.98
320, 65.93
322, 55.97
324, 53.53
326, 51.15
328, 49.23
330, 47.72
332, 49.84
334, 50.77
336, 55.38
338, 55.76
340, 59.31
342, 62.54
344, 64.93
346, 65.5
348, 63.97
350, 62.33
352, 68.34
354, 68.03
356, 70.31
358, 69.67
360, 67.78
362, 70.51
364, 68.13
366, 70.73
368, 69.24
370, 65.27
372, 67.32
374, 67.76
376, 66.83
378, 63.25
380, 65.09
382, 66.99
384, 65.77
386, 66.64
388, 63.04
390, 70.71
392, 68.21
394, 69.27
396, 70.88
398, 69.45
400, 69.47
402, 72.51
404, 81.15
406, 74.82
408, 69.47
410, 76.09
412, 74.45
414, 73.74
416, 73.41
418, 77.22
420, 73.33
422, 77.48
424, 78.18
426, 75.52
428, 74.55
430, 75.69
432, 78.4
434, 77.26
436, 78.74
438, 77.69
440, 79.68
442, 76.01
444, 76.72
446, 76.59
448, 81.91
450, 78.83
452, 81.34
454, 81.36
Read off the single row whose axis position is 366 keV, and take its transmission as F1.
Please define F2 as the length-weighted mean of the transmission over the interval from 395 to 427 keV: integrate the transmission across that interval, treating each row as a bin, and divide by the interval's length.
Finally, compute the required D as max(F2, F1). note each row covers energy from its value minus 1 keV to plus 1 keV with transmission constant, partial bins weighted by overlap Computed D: 74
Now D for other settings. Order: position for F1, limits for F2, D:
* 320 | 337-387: 66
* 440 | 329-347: 80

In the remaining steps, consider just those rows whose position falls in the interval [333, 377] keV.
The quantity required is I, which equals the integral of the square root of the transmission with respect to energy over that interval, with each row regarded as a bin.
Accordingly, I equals 354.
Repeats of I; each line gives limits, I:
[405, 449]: 384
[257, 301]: 367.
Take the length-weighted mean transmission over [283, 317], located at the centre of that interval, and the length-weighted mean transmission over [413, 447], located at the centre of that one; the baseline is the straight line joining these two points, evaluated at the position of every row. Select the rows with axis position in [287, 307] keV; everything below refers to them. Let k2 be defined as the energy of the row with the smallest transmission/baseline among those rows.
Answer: 290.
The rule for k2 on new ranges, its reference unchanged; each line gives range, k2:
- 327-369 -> 330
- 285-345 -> 330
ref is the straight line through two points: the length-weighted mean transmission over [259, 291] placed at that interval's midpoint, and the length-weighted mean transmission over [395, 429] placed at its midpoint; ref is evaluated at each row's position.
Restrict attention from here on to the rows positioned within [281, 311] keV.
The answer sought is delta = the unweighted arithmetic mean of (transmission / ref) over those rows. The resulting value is 0.98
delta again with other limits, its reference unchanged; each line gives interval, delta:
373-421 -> 0.95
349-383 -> 0.93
